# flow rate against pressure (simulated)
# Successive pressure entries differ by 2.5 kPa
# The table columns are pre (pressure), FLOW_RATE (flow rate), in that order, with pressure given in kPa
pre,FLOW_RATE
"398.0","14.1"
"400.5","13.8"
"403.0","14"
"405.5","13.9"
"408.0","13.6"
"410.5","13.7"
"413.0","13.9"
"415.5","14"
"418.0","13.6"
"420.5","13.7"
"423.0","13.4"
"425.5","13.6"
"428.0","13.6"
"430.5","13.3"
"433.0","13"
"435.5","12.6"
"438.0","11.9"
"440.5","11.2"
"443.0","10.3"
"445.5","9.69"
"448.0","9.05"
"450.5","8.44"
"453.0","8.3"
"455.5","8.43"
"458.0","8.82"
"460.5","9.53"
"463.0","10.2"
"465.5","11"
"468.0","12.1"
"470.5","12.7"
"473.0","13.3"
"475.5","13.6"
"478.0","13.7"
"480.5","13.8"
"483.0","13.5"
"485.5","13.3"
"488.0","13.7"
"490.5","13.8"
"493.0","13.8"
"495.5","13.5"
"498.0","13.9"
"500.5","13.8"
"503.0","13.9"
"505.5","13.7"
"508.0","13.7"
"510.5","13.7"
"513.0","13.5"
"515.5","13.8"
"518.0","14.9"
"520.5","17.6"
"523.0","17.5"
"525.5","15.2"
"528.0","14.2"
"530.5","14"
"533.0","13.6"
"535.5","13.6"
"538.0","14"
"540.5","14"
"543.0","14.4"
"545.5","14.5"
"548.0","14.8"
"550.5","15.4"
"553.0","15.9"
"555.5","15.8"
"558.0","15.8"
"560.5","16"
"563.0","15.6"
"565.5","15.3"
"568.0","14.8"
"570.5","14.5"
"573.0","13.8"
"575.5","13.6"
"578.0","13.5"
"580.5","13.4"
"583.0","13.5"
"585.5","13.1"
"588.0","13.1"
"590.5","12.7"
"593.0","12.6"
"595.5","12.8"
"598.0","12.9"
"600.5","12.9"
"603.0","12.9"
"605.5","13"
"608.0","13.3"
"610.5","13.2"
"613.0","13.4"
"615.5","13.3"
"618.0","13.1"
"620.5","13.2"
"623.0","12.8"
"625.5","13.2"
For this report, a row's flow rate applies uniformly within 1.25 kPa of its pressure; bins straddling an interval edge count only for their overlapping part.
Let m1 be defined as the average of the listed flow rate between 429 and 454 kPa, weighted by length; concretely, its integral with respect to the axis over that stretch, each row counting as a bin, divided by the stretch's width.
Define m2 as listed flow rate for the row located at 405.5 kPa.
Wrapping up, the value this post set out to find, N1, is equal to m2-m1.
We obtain 3.1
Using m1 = 10.8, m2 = 13.9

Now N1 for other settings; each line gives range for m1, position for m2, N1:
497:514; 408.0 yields -0.1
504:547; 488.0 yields -0.8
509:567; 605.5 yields -1.9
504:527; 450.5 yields -6.4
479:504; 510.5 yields 0.0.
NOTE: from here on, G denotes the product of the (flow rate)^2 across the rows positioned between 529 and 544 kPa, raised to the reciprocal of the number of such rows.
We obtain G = 194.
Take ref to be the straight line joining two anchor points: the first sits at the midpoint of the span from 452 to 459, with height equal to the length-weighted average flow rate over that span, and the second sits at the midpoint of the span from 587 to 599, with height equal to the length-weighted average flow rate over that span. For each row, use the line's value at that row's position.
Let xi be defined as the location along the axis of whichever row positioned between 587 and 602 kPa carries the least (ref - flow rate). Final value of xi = 588.0 kPa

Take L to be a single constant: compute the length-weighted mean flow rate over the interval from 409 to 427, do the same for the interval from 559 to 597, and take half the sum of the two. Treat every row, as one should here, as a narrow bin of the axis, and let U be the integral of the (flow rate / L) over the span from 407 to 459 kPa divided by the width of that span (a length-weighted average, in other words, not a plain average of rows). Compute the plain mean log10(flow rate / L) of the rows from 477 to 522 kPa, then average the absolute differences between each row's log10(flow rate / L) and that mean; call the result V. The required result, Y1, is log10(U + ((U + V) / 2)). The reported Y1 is 0.111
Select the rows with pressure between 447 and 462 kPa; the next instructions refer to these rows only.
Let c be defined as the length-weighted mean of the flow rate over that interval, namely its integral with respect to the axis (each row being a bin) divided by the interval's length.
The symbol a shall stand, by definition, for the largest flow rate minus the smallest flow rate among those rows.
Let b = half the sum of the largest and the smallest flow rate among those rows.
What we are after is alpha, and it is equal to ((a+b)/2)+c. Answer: 13.9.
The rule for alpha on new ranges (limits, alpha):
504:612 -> 24.2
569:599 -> 21.0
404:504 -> 20.8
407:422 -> 20.8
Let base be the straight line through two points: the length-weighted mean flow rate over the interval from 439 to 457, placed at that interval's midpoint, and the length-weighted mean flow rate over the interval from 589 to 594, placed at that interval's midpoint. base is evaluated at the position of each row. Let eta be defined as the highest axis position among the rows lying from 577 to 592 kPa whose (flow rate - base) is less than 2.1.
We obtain 590.5 kPa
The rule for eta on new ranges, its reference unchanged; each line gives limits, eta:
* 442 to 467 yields 465.5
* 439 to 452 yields 450.5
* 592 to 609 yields 608.0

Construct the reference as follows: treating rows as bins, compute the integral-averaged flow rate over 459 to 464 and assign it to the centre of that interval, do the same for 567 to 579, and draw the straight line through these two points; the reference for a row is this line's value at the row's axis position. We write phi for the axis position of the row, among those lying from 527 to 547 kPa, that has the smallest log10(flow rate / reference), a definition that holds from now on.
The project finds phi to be 535.5 kPa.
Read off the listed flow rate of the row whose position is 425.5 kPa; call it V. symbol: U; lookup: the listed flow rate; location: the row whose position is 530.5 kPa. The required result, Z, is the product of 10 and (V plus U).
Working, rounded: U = 14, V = 13.6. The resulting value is 276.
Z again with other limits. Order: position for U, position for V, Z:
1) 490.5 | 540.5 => 278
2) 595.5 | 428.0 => 264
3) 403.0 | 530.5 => 280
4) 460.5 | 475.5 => 231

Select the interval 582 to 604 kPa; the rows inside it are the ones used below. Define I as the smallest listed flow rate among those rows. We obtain 12.6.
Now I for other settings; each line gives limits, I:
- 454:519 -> 8.43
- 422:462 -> 8.3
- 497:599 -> 12.6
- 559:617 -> 12.6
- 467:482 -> 12.1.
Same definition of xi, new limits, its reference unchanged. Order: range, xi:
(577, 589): 578.0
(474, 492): 480.5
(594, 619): 608.0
